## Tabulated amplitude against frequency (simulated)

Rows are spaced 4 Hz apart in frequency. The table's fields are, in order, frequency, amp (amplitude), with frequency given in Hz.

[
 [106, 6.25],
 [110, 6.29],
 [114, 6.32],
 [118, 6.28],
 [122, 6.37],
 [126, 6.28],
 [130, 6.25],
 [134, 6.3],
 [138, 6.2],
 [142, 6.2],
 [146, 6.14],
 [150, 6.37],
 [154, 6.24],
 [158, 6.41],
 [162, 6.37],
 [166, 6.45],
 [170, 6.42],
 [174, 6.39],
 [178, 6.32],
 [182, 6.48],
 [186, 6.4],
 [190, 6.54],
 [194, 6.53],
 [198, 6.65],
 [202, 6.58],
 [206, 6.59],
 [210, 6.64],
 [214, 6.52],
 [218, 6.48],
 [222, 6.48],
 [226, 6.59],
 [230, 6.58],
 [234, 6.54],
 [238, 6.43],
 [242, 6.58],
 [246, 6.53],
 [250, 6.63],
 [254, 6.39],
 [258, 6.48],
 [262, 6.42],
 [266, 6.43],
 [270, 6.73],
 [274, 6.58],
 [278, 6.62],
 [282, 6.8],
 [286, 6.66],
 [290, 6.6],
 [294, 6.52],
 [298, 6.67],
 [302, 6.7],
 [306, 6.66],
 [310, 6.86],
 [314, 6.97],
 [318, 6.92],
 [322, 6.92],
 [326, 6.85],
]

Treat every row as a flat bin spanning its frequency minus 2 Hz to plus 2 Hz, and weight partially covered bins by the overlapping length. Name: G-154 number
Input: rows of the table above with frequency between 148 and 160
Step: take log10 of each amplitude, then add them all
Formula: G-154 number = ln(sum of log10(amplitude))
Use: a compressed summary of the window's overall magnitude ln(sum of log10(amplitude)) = 0.88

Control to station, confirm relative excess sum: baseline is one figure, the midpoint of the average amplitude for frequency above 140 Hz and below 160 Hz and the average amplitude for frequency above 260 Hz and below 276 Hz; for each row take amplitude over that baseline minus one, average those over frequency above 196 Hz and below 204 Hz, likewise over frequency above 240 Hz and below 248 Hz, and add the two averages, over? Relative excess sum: 0.056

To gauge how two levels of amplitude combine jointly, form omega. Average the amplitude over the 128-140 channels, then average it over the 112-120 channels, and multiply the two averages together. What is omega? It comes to 39.4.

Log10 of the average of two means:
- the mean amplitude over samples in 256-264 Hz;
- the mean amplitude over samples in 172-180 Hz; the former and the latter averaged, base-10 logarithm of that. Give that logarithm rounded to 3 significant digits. 0.806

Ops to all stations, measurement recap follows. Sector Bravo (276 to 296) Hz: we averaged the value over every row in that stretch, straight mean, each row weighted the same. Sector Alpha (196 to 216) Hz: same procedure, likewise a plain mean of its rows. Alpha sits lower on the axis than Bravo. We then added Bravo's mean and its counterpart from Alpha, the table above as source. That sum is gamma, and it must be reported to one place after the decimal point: 13.2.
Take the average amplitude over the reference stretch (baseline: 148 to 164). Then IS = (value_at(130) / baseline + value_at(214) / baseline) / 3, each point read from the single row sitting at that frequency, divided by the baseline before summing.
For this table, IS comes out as 0.671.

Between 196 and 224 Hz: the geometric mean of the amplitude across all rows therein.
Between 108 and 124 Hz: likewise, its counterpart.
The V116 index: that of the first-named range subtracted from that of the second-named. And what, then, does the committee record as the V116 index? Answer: -0.25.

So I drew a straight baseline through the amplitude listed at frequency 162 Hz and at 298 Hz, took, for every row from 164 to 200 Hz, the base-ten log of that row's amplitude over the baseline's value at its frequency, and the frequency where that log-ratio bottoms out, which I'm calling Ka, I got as 178 Hz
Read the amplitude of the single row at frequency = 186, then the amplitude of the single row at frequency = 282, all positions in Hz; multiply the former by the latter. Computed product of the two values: 43.5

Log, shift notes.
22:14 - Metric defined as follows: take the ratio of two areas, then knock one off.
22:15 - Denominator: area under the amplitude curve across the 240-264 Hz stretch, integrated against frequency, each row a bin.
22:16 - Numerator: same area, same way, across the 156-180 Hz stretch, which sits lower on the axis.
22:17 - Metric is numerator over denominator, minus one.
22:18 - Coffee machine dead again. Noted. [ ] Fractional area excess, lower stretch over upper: -0.017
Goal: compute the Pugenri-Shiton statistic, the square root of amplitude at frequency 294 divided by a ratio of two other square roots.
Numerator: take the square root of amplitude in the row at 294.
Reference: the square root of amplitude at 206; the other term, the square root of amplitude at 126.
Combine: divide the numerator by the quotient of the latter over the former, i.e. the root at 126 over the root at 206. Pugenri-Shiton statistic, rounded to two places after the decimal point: 2.62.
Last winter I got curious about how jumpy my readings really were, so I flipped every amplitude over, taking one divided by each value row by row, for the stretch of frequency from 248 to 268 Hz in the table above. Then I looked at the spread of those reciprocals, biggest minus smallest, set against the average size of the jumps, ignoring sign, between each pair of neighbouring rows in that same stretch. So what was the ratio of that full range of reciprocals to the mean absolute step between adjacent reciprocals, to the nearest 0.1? 2.4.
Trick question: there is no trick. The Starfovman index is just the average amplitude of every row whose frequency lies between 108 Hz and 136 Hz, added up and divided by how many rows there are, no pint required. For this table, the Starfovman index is 6.30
